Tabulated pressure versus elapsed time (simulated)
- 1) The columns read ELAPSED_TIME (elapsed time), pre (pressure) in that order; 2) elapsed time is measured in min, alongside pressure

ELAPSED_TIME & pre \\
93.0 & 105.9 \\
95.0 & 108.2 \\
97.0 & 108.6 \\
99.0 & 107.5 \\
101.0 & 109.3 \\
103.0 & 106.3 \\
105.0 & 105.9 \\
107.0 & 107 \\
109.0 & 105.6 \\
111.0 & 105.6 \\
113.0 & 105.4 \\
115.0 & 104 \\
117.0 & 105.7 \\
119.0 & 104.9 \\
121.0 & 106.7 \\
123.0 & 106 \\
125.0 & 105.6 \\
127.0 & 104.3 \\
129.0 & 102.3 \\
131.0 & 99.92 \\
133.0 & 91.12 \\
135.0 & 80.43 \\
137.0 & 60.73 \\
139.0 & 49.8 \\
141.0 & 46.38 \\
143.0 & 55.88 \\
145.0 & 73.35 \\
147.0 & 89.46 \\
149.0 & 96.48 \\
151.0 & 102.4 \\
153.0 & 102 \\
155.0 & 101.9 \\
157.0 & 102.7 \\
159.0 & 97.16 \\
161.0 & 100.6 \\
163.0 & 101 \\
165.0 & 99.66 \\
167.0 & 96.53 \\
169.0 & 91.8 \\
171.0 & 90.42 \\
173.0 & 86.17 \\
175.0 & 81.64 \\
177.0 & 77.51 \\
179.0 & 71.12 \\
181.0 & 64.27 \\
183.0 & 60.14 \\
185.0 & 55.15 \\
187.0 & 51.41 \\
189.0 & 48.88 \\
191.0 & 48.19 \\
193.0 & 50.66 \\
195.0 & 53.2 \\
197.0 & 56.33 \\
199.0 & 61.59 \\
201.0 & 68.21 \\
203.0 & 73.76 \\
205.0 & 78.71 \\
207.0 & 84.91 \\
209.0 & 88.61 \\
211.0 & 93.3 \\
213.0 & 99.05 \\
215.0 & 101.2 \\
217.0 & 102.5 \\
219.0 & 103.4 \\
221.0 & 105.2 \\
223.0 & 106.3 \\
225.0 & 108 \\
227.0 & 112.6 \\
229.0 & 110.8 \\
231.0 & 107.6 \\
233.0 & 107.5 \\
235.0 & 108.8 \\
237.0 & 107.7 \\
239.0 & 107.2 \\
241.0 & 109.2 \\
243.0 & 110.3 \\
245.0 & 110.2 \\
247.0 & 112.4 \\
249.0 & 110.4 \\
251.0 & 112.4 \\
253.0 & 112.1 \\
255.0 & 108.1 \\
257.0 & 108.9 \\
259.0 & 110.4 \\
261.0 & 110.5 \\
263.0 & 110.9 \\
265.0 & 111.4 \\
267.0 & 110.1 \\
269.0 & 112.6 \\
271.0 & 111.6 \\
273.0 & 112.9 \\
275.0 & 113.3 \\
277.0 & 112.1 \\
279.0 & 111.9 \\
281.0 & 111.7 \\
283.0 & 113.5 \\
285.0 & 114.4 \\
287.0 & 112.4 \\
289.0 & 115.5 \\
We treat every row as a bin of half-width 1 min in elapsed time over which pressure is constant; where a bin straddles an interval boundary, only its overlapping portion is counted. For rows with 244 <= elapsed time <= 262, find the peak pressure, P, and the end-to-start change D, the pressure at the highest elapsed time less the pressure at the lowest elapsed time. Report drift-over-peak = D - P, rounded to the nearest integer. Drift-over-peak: -112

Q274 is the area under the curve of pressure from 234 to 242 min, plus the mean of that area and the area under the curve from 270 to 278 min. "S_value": 1749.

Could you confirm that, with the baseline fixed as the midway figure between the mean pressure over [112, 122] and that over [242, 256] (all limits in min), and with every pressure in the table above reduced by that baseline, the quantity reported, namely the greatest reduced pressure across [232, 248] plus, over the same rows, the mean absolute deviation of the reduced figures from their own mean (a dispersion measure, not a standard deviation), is 5.7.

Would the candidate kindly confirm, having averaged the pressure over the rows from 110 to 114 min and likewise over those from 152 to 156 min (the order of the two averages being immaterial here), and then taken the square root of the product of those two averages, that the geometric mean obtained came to 104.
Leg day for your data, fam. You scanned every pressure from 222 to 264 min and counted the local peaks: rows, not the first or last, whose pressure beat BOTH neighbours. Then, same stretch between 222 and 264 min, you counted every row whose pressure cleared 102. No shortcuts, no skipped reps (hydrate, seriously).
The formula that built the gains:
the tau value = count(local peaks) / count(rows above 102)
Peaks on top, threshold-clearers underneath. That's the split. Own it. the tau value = 0.24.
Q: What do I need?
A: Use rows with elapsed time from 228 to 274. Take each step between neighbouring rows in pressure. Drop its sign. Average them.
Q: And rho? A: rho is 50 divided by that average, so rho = 38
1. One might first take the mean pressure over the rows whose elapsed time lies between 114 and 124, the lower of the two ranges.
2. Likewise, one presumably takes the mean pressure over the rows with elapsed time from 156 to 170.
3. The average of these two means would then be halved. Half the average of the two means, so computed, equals 51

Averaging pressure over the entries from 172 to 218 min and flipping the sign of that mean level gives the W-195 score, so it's -72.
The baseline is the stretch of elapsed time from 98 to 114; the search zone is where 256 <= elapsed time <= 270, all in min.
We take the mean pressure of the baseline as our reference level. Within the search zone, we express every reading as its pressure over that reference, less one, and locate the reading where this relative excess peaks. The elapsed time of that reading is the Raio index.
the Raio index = 269.0 min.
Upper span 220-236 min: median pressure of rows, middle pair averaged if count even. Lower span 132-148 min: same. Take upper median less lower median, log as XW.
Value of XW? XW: 41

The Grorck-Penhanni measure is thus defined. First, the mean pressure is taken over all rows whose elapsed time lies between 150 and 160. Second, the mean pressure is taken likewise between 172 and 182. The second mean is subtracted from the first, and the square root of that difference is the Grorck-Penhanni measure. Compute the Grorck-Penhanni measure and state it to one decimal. 5.0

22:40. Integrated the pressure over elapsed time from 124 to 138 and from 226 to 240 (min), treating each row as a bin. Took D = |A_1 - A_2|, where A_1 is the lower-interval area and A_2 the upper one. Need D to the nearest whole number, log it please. 236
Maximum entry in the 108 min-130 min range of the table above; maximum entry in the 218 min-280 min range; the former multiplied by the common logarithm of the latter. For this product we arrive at 219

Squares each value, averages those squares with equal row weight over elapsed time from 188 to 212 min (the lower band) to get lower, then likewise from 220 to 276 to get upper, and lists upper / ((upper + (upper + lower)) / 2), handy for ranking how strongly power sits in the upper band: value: 0.84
